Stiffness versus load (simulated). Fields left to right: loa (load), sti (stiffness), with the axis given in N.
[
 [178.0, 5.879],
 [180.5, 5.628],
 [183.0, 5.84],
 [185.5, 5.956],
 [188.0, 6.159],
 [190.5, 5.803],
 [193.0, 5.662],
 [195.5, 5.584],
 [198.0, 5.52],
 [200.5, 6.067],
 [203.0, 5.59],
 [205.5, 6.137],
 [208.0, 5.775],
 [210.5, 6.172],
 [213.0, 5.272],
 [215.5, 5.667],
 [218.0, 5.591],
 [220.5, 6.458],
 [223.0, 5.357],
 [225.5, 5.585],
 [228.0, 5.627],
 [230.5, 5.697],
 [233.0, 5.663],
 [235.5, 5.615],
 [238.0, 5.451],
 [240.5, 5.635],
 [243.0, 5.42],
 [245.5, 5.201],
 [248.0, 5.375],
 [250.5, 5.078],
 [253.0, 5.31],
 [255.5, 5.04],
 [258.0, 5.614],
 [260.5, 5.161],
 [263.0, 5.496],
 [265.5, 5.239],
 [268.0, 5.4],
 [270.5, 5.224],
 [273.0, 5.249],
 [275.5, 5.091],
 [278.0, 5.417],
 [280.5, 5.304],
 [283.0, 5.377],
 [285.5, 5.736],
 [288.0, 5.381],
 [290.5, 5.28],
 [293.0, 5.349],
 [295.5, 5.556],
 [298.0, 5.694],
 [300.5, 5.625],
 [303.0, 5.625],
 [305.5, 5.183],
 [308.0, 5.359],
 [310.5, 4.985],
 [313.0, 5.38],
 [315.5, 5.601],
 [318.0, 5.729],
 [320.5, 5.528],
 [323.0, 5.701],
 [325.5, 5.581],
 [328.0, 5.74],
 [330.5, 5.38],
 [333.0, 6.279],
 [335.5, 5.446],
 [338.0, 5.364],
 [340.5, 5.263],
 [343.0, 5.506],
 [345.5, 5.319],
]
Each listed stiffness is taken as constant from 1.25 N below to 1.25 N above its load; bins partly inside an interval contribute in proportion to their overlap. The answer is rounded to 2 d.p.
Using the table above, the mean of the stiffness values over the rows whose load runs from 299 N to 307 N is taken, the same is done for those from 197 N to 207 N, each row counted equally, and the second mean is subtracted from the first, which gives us -0.35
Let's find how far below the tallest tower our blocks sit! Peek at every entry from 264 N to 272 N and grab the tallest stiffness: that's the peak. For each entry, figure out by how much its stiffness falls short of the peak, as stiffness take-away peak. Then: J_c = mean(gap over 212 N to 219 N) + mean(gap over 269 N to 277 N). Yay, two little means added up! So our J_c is -0.1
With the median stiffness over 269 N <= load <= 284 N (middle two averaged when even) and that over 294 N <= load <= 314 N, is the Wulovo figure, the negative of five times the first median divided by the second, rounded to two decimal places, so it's -4.82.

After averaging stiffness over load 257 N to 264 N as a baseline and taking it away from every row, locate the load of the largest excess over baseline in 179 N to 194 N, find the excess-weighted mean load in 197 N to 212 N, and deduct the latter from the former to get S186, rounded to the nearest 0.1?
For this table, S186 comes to -17.6 N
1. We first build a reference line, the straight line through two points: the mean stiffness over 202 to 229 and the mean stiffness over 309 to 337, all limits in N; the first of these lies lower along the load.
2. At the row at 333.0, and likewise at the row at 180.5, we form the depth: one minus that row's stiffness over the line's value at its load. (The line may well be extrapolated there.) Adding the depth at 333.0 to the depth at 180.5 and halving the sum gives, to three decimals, -0.049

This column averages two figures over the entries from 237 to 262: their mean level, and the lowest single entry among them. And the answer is 5.18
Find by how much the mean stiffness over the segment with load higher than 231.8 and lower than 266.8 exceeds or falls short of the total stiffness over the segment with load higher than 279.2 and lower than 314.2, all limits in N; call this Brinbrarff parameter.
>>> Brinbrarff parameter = -70.5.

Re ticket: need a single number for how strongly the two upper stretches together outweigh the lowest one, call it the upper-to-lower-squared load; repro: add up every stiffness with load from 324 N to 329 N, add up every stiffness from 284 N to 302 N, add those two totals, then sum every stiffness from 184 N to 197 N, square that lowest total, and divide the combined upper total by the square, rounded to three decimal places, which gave 0.059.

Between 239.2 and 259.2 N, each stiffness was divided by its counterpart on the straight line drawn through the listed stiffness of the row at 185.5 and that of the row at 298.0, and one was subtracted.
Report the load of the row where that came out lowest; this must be 255.5 N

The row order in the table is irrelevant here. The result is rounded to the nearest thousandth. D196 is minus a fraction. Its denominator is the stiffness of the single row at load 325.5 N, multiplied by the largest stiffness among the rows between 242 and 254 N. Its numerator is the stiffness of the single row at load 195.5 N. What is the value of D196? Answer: -0.185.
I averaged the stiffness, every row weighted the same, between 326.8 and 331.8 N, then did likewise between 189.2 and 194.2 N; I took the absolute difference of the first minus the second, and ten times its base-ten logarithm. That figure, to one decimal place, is -7.6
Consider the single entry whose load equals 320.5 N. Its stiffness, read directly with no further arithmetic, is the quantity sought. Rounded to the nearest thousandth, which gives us 5.528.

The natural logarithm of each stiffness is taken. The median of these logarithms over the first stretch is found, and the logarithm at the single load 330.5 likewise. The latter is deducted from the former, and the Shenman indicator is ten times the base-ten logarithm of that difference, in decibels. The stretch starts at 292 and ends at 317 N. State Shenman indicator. -18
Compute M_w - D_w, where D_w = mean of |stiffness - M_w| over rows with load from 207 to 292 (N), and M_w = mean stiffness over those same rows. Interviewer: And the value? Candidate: 5.25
